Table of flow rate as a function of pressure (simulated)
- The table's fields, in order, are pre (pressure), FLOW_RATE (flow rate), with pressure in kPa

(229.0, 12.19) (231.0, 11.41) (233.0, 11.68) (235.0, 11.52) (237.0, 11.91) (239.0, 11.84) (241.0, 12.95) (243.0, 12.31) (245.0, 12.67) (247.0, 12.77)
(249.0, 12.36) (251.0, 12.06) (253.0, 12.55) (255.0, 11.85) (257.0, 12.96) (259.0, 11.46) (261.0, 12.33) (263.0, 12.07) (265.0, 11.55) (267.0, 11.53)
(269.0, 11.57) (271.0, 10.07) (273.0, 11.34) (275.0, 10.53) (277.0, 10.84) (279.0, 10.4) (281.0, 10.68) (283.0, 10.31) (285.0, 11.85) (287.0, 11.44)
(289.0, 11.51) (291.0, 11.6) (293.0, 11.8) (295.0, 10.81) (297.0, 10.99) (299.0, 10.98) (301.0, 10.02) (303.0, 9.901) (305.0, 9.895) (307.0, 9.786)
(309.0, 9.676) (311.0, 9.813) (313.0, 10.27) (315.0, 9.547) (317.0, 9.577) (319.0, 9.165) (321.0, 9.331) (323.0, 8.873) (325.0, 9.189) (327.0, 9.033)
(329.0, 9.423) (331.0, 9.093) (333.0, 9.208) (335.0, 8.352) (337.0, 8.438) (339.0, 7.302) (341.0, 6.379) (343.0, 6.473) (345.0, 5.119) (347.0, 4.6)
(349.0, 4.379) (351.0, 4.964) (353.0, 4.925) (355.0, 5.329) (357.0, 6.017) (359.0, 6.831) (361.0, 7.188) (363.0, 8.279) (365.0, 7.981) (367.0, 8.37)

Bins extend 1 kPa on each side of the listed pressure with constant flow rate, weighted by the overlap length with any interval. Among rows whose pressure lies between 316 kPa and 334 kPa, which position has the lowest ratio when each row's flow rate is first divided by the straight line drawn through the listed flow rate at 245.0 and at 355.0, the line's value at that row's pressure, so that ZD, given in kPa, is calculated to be 319.0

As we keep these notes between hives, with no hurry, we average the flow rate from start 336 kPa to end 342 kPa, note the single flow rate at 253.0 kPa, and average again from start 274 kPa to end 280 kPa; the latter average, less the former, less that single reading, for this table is -9.3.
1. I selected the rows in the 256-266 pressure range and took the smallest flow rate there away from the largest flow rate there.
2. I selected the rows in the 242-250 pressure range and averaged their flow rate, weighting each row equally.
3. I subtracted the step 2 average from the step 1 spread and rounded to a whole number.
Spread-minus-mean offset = -11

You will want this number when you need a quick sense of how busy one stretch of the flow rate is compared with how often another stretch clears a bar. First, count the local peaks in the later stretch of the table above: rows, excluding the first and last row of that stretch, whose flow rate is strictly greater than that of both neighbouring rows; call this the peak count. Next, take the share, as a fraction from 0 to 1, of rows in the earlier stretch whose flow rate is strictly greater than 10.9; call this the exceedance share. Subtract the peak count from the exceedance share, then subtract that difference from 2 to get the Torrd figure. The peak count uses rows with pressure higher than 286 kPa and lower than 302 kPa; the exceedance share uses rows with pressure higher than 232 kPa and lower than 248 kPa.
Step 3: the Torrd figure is 3.0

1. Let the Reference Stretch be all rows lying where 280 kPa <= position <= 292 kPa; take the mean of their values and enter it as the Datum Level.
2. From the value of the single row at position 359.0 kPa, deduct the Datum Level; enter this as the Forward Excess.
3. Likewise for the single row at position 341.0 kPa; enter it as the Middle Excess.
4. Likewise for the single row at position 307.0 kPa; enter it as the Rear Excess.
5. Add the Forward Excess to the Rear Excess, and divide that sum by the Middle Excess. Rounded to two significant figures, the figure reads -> 1.2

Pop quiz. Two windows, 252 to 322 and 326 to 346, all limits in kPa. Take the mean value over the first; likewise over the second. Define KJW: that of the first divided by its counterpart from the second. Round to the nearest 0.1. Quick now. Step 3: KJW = 1.4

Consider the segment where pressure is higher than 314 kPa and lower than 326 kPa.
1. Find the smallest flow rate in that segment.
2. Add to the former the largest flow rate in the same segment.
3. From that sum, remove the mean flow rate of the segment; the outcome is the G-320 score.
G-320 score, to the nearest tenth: 9.2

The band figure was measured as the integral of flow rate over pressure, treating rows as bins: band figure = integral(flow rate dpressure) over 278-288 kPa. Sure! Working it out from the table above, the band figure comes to 109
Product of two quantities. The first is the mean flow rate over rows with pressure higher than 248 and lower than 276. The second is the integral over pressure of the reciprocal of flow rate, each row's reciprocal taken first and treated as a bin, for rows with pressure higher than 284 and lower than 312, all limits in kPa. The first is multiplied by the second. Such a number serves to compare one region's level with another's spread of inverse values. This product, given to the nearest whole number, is 31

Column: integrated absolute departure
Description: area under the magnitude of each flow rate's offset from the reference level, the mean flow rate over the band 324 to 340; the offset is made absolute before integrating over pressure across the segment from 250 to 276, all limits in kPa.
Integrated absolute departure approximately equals 76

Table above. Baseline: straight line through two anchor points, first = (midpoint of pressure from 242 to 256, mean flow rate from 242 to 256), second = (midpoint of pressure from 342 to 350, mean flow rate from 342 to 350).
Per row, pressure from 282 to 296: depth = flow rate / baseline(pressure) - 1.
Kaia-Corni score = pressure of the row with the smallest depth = 283.0 kPa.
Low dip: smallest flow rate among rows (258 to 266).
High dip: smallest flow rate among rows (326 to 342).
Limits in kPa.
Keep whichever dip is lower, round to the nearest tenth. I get 6.4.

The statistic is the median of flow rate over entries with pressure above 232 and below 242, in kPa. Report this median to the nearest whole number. 12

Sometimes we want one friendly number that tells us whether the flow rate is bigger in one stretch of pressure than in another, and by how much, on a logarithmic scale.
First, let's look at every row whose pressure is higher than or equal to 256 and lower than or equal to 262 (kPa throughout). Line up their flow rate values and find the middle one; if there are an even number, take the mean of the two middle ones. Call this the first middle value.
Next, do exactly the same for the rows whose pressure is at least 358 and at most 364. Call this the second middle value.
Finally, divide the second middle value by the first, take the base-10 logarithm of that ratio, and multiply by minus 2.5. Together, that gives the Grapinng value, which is 0.6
